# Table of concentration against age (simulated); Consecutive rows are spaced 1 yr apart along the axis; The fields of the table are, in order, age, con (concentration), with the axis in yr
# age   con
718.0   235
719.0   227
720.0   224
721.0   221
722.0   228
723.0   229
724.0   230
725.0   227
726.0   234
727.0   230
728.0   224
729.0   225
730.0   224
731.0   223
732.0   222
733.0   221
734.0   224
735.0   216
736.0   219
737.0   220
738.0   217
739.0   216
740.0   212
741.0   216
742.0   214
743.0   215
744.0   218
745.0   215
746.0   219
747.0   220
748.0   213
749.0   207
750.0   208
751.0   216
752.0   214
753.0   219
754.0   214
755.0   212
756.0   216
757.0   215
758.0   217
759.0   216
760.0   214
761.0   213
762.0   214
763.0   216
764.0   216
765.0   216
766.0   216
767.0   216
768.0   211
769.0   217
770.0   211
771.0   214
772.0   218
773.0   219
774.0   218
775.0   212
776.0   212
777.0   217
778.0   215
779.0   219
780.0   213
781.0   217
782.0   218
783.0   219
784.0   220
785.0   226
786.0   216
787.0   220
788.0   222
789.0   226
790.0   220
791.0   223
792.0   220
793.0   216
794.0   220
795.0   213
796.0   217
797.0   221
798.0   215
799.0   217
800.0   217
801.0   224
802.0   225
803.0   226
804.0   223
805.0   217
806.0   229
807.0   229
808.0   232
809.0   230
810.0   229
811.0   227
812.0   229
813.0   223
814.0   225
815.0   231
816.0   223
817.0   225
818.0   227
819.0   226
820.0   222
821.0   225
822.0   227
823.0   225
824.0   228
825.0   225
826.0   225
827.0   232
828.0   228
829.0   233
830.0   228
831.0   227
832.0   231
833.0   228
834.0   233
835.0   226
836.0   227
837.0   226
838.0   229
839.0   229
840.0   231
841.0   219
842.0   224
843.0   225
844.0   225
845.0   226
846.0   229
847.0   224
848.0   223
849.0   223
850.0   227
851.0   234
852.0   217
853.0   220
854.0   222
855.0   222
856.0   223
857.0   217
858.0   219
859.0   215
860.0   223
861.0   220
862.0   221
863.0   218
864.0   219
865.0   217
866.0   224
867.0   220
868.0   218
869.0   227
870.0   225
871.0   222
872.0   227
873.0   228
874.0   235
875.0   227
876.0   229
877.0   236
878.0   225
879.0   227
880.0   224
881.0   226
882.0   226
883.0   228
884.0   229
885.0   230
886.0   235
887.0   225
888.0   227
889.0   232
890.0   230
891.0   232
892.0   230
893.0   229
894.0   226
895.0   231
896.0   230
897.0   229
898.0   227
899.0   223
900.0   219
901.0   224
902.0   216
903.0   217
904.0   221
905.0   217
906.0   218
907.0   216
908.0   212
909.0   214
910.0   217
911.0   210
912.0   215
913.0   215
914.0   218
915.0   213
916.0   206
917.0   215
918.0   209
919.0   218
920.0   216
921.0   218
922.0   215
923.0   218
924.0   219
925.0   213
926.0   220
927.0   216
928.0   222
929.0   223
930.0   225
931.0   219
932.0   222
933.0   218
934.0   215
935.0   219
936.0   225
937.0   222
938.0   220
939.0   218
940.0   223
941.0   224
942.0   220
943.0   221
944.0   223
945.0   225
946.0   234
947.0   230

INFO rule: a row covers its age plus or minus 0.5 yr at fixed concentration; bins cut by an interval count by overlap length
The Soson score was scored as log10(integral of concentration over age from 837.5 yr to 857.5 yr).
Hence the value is 3.65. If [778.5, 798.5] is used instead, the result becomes 3.64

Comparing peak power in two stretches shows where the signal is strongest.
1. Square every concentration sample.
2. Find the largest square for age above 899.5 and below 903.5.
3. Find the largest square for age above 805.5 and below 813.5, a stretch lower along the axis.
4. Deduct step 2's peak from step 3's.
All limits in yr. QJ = 3648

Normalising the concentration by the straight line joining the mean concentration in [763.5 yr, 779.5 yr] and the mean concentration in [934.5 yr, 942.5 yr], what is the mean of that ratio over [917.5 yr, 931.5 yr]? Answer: 0.99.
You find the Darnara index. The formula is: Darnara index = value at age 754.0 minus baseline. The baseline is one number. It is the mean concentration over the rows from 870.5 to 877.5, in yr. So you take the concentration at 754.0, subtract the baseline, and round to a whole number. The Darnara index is -15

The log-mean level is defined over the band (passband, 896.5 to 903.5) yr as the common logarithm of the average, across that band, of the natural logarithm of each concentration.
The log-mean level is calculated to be 0.733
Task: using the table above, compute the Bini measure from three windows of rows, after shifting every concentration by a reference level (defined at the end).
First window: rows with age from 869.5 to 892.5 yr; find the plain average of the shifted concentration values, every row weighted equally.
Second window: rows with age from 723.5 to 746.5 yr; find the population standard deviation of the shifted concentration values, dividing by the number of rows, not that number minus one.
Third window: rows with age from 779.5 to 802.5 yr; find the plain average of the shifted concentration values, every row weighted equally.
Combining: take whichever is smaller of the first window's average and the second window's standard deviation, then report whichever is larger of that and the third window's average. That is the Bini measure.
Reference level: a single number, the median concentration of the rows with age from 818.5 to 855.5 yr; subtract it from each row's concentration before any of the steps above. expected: 2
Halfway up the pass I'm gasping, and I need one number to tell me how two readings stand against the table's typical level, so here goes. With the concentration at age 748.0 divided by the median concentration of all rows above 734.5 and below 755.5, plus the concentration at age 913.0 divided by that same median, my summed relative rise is 1.98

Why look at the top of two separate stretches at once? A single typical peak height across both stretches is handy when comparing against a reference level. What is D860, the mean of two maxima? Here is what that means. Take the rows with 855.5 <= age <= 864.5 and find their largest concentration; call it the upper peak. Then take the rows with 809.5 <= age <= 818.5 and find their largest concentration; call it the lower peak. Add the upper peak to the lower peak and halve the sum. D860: 227.0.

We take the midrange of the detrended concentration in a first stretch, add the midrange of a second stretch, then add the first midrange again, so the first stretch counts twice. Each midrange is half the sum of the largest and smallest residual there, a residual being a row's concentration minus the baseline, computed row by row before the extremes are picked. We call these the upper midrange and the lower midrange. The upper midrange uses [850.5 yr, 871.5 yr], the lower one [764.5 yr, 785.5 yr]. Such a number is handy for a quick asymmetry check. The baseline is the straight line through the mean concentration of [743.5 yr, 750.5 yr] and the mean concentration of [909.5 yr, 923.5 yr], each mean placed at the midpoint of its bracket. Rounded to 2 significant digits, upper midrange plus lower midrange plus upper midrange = 24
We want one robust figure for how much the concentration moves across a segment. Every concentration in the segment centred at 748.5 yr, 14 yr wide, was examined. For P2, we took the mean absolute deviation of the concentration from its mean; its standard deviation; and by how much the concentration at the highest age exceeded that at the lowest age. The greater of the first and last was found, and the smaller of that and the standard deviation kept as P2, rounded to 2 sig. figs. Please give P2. 2.9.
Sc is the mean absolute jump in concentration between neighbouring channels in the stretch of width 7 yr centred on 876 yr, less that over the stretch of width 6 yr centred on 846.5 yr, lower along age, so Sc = 4.2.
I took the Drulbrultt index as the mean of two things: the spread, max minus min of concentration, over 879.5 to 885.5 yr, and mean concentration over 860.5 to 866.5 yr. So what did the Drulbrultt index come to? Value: 113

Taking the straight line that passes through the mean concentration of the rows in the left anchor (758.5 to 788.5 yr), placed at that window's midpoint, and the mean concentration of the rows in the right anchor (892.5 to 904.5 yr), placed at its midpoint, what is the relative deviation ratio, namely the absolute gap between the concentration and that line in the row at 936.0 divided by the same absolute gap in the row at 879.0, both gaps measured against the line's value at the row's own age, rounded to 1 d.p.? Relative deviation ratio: 0.4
